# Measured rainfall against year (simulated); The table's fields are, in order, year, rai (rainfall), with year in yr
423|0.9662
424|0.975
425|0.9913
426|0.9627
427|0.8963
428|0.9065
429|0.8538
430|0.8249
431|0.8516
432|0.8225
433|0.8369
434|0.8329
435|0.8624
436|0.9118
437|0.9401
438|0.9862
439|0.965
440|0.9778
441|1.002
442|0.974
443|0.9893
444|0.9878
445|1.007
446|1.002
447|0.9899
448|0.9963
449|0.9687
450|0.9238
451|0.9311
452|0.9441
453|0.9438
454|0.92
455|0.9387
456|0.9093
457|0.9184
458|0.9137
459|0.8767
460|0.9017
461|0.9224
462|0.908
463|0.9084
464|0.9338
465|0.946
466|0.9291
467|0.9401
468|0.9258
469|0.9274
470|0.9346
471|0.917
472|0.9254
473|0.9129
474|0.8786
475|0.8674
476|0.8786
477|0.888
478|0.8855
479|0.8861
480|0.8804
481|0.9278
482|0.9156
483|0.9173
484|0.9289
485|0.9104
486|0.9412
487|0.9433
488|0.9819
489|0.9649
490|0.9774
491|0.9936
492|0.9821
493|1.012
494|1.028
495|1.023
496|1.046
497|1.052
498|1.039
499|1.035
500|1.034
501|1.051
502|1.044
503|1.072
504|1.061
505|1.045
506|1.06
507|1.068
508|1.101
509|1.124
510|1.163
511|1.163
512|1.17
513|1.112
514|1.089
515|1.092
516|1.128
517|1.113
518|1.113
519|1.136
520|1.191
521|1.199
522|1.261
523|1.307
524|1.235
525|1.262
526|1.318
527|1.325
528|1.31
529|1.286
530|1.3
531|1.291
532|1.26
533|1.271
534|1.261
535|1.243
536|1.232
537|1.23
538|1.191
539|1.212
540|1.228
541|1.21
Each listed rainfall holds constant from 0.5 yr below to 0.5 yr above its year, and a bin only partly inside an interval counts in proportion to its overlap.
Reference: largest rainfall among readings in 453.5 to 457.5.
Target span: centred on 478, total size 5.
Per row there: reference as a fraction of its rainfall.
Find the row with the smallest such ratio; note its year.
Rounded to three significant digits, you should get 477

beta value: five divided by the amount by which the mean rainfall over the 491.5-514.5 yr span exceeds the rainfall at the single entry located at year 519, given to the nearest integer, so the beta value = -74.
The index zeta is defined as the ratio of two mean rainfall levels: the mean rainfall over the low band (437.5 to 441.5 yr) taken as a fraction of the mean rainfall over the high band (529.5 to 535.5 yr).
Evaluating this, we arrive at 0.77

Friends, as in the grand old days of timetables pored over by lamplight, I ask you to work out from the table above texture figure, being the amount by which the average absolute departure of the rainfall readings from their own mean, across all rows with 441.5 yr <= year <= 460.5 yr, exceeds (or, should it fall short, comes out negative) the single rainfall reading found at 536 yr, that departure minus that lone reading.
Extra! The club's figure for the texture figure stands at -1.2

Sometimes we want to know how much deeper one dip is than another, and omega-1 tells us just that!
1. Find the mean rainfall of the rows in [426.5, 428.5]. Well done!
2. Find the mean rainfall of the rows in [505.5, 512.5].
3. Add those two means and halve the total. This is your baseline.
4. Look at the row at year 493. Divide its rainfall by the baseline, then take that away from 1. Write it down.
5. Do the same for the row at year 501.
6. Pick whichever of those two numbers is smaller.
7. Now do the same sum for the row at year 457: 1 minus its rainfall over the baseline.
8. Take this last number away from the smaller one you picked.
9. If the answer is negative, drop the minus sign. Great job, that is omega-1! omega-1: 0.13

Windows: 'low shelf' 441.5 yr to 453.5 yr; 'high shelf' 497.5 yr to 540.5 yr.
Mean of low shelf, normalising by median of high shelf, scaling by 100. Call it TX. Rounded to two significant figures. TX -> 83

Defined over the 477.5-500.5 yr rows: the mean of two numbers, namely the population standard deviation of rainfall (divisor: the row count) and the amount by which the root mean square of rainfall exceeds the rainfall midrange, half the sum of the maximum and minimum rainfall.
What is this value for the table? 0.030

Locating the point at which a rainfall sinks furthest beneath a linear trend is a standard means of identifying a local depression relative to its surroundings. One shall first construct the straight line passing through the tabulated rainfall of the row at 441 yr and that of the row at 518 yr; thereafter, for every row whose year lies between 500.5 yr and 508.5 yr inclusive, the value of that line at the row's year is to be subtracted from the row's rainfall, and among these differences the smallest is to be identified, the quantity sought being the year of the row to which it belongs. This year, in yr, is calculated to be 505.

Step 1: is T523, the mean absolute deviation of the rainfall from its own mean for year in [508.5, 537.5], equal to 0.07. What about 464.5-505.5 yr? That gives 0.05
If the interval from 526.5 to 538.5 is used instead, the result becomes 0.03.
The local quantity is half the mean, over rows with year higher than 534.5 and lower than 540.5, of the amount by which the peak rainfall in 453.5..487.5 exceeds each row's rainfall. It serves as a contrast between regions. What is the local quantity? -0.14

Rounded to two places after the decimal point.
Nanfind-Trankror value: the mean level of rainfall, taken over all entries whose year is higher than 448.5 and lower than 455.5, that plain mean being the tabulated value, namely 0.94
